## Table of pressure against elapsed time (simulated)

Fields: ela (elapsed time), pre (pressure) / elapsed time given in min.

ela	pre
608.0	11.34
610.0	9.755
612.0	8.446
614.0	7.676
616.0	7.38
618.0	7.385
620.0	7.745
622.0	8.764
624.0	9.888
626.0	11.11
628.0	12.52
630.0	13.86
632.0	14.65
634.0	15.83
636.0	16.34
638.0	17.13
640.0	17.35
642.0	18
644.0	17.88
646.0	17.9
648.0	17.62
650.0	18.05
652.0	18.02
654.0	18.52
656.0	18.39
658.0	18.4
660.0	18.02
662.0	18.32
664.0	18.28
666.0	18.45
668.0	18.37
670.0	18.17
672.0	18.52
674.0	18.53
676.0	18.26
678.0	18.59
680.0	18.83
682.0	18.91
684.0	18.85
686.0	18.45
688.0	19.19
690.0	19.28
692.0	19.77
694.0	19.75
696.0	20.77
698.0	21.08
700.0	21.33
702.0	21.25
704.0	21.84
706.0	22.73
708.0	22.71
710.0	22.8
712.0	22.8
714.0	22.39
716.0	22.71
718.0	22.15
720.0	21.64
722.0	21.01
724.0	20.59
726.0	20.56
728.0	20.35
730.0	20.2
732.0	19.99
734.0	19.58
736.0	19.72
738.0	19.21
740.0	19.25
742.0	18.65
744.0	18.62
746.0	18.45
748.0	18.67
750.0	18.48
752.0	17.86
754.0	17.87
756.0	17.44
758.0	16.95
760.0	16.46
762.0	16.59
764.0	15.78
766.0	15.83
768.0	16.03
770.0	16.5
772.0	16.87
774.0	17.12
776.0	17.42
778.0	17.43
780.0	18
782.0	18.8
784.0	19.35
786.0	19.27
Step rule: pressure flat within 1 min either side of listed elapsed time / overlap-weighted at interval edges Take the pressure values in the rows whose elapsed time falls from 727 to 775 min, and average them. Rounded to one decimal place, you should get 18.0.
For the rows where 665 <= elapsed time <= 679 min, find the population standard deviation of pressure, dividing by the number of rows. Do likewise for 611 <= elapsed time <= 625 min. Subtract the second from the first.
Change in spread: -0.71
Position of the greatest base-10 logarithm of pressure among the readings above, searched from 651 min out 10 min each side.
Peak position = 654.0 min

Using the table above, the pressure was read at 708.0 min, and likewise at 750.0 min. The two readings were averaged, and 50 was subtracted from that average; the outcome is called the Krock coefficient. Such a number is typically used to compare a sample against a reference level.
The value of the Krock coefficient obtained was -29.4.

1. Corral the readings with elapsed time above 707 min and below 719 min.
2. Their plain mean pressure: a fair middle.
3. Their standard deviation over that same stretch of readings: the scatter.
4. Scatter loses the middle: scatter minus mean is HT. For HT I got -22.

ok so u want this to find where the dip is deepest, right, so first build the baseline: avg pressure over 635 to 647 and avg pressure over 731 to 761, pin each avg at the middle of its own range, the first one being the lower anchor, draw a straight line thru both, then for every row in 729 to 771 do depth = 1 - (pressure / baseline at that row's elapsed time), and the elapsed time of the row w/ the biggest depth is 764.0 min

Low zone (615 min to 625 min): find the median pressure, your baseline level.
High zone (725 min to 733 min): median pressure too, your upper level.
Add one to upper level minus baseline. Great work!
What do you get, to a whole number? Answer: 14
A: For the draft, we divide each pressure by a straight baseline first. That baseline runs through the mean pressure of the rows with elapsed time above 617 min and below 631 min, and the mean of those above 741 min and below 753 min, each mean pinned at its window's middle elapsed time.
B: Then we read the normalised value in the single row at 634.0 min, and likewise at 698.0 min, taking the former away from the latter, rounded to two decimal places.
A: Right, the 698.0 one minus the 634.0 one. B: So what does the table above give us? -0.07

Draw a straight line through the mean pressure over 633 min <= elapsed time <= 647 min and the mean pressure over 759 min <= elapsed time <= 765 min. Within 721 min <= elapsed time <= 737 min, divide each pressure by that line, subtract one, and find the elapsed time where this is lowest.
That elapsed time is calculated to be 734.0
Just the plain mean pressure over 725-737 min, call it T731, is 20.1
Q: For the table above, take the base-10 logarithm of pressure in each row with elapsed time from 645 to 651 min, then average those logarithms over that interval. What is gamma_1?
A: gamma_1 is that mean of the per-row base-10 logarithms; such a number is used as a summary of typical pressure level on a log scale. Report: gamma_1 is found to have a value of 1.25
